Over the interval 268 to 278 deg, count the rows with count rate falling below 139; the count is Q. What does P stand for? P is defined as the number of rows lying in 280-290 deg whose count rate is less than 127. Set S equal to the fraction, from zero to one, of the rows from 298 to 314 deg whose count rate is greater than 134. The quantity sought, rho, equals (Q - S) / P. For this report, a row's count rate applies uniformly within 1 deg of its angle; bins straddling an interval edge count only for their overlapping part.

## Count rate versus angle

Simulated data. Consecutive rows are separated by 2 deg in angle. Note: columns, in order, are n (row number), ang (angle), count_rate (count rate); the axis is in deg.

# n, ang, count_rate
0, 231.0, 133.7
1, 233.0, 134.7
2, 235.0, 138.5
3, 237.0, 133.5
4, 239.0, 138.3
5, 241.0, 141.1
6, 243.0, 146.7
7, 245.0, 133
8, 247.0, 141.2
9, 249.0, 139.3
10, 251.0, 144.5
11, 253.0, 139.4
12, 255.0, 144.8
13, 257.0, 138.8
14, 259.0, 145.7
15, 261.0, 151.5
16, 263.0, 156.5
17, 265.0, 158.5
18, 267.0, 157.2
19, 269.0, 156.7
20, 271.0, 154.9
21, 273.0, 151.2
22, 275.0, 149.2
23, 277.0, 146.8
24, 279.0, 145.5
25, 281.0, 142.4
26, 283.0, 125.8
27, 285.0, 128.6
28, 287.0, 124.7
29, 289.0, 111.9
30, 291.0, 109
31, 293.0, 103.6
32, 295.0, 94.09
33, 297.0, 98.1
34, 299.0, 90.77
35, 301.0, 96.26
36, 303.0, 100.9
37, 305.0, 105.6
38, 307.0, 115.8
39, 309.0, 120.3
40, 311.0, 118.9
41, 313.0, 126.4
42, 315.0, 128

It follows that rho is 0.00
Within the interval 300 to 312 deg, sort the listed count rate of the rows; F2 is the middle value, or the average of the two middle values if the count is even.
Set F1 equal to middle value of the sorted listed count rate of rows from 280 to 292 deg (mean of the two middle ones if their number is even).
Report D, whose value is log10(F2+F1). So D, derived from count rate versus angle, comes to 2.37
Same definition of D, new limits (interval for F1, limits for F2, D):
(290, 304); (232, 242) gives 2.37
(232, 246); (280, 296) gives 2.41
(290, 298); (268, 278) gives 2.40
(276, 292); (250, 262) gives 2.43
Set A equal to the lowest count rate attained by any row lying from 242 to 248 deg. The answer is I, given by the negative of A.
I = -133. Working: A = 133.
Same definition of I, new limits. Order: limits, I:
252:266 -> -139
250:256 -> -139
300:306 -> -96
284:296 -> -94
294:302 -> -91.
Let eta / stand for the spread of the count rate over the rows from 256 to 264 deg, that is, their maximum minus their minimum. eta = 18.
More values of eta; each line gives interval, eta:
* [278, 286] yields 20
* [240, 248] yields 14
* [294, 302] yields 7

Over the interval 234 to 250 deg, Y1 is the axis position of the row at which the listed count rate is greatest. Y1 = 243.0 deg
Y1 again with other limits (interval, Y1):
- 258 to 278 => 265.0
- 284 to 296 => 285.0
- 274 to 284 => 275.0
